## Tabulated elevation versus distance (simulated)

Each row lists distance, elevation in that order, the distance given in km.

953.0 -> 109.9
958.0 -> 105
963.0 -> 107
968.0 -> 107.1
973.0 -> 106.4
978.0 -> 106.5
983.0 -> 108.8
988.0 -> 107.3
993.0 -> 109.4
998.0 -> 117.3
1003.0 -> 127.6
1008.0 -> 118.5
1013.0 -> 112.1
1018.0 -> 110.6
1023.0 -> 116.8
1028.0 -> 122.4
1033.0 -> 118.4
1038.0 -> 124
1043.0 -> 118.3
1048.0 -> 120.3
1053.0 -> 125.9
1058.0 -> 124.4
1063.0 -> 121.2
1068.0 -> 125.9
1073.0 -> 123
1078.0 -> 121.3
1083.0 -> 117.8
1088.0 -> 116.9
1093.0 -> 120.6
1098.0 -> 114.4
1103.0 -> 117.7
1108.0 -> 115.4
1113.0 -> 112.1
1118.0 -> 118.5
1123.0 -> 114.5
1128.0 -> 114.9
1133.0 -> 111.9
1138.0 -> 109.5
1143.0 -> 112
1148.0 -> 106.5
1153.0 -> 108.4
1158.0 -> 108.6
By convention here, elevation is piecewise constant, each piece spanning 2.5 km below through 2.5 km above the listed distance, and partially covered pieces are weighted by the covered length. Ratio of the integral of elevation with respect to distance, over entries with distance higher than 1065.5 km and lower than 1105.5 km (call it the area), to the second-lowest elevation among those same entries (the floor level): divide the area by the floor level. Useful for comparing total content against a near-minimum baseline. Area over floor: 41.0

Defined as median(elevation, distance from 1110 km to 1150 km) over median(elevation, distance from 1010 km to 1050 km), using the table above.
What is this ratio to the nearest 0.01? 0.95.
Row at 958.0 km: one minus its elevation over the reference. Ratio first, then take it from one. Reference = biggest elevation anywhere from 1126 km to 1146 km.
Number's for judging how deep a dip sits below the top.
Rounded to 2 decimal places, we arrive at 0.09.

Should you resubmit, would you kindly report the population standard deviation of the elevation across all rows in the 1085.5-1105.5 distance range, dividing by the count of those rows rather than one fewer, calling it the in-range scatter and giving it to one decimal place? 2.2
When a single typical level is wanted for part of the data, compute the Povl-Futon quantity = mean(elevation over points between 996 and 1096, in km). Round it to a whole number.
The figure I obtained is 120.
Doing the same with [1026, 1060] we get 122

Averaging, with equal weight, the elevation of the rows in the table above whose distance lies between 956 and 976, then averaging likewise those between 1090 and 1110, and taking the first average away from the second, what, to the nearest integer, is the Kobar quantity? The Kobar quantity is 11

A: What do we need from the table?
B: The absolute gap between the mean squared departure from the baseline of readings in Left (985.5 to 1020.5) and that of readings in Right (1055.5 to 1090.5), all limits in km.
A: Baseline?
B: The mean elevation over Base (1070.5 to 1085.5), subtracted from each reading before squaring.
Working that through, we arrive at 68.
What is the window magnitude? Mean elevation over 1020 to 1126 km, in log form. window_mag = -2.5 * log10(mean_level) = -5.19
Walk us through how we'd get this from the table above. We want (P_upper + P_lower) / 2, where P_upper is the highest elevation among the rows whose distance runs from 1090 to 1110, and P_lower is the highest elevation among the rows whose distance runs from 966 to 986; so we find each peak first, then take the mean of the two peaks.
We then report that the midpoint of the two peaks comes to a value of 115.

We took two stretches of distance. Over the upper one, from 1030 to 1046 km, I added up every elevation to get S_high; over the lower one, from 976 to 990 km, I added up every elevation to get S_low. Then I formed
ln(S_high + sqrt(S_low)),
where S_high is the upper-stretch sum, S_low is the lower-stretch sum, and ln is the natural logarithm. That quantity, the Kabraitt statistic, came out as 5.9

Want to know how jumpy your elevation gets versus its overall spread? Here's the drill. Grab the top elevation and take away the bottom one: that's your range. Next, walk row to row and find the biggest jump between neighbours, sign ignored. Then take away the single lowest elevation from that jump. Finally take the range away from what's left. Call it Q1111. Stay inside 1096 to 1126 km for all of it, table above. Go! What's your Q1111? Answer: -112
